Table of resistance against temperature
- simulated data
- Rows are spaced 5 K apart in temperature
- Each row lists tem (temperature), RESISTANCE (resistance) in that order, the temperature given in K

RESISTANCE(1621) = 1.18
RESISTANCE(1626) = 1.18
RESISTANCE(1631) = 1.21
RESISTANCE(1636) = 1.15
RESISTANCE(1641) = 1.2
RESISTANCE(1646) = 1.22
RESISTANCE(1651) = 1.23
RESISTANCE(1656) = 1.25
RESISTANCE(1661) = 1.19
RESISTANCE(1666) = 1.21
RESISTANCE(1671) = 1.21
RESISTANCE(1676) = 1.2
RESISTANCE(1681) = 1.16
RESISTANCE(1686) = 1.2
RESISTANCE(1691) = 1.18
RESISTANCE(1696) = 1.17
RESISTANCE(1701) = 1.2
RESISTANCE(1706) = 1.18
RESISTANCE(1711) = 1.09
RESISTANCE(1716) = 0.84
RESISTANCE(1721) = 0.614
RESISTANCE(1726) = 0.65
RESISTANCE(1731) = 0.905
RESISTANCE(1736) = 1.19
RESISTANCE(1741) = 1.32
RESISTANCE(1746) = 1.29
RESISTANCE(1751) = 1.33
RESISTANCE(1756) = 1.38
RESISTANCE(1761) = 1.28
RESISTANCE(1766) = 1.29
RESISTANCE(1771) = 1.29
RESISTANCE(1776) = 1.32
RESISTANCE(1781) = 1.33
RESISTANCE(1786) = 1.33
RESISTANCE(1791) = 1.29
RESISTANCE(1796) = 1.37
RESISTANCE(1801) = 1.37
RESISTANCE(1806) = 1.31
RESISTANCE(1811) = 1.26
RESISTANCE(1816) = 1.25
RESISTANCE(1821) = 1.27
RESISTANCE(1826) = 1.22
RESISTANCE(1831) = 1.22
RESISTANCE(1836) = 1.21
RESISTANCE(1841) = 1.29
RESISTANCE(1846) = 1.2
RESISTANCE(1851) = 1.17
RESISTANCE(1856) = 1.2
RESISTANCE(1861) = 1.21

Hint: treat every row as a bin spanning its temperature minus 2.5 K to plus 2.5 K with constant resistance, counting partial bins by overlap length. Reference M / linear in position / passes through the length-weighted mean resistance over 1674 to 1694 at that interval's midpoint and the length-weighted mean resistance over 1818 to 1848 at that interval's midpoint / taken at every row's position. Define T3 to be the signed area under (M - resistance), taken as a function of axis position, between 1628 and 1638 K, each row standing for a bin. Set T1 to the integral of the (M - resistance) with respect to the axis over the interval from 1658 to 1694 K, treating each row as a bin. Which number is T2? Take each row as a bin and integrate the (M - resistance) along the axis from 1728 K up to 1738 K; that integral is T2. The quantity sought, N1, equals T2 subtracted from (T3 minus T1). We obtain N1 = -1.5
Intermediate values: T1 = -0.43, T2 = 1.8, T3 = -0.1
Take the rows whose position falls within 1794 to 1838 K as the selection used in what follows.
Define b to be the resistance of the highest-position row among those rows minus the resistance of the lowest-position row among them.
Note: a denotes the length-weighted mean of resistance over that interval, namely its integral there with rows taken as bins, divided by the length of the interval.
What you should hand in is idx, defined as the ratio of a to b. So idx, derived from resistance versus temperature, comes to -8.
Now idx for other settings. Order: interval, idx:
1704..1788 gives 8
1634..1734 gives -5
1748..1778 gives -131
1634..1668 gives 20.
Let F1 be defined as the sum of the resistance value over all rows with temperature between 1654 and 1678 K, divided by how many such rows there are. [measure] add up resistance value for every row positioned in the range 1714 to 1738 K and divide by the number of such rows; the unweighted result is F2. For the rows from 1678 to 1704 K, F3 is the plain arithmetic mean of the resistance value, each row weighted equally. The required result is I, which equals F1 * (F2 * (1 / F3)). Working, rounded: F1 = 1.21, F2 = 0.84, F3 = 1.18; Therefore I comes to 0.86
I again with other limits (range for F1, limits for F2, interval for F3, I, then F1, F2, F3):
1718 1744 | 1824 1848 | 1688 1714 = 0.99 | 0.94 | 1.23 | 1.16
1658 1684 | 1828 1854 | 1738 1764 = 1.10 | 1.19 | 1.22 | 1.32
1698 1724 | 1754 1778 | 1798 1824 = 1.00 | 0.98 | 1.31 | 1.29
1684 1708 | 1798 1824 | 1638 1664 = 1.26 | 1.19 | 1.29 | 1.22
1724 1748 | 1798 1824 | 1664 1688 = 1.16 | 1.07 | 1.29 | 1.20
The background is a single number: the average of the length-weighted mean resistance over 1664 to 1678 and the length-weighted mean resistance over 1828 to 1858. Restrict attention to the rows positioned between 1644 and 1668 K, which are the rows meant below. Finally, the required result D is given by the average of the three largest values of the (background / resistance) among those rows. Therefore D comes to 1.00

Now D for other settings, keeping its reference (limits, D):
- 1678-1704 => 1.04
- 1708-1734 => 1.76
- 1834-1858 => 1.02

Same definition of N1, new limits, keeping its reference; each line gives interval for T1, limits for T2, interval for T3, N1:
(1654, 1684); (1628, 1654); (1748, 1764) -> -0.3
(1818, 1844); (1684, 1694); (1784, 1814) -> -2.7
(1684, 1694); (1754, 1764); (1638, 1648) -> 0.8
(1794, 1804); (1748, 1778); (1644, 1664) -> 3.5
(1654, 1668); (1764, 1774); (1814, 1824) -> 1.1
